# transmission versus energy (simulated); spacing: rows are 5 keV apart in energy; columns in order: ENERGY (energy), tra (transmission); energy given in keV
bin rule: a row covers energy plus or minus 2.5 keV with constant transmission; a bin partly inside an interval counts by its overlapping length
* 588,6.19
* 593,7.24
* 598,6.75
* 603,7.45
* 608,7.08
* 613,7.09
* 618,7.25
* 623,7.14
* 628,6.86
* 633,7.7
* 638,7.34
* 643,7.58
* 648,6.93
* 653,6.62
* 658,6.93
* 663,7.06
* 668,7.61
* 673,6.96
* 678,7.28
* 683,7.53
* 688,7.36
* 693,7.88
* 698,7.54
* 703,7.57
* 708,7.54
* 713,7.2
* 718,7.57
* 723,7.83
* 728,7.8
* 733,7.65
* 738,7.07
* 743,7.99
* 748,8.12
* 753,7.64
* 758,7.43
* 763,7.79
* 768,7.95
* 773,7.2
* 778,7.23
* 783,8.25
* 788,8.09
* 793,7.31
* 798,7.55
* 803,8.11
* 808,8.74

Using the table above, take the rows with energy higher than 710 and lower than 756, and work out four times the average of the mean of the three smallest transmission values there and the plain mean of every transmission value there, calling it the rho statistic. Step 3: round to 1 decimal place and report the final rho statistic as 29.9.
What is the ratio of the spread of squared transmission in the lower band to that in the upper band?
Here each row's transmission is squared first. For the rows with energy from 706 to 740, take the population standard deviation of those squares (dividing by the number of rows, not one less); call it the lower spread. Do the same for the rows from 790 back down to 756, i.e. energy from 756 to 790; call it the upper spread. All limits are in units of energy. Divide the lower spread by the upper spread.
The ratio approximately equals 0.66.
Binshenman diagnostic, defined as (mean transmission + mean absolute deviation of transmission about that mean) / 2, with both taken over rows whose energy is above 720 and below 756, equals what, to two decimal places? 3.98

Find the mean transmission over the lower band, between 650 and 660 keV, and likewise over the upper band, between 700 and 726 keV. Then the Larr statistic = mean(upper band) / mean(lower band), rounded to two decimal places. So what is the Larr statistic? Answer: 1.11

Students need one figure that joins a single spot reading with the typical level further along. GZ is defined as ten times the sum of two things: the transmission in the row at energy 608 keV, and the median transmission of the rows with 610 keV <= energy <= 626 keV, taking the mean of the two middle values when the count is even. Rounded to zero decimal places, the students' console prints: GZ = 142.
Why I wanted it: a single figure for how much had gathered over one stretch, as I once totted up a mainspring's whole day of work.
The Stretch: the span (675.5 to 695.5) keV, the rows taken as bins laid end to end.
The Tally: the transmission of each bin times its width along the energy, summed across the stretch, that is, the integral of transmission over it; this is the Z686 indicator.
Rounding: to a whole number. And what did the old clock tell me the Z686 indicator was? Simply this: 150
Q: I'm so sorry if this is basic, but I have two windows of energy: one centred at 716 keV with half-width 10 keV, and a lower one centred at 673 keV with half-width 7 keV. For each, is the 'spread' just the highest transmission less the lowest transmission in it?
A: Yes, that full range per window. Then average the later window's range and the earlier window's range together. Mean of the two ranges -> 0.64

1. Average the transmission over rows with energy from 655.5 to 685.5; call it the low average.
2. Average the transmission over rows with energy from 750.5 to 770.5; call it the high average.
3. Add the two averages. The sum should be 14.9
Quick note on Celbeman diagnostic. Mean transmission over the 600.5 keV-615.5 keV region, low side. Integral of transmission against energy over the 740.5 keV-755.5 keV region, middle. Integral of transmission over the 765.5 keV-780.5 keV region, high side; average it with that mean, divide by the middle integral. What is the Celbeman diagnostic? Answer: 0.50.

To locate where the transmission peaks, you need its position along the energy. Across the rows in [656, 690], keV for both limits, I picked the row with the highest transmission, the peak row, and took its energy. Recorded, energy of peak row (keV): 668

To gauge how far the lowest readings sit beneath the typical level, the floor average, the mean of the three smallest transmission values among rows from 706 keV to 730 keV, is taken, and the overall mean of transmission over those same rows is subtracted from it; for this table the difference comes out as -0.15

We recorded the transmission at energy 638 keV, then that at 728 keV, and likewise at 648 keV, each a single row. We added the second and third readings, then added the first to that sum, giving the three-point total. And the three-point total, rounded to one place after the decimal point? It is 22.1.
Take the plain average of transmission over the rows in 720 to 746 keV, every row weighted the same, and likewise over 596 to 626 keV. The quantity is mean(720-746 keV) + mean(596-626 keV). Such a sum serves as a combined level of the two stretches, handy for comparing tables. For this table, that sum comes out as 14.8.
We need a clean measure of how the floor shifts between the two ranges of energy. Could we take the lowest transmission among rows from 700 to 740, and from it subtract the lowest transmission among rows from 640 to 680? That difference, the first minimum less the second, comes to 0.45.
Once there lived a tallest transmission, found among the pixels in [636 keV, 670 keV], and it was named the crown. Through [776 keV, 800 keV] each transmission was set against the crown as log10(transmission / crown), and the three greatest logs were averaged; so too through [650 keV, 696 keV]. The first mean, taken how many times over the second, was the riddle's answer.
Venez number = 5.5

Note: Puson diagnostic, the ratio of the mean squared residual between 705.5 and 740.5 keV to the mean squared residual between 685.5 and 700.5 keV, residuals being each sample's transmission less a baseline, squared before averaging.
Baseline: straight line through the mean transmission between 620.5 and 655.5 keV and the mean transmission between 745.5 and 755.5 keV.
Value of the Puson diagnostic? 2.3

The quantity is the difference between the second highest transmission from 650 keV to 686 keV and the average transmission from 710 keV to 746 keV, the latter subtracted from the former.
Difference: -0.06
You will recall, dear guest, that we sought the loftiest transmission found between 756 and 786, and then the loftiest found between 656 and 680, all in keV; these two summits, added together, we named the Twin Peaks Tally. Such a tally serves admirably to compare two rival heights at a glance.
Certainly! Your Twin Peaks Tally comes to 15.9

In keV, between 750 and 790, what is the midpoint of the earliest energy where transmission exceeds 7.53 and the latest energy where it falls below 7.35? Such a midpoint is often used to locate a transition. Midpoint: 765.5 keV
